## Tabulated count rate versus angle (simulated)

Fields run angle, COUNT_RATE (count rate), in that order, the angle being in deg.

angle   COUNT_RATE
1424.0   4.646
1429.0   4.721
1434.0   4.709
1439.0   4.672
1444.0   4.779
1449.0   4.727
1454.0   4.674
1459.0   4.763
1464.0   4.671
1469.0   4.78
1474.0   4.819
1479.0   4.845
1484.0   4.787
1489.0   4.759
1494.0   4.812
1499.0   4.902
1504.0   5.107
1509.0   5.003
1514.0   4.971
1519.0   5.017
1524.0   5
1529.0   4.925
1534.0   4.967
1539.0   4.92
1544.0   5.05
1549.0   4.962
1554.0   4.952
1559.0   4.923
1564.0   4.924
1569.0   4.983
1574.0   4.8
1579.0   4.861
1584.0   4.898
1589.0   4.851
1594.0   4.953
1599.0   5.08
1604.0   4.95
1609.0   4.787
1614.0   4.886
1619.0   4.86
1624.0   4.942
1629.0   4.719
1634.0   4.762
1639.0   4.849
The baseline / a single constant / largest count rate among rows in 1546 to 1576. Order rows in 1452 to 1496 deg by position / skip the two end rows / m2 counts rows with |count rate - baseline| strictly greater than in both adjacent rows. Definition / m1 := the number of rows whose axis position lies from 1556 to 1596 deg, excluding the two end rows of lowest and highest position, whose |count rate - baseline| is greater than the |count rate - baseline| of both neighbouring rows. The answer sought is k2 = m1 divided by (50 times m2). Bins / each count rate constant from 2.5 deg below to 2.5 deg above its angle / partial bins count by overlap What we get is 0.020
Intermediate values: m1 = 2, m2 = 2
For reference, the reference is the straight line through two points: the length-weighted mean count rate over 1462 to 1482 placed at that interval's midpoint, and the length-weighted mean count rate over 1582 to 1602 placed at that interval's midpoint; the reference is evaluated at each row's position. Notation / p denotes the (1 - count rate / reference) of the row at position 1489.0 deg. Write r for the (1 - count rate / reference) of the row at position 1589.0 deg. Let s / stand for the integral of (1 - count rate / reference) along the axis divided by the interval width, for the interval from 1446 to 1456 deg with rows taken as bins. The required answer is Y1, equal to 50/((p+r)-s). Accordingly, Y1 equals 2740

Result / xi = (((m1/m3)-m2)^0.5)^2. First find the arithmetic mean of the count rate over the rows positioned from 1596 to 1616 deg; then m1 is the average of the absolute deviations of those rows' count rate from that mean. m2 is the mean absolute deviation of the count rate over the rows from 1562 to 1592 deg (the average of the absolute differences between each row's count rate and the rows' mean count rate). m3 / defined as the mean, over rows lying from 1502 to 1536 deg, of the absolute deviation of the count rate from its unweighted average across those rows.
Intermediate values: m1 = 0.089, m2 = 0.049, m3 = 0.038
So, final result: 2.3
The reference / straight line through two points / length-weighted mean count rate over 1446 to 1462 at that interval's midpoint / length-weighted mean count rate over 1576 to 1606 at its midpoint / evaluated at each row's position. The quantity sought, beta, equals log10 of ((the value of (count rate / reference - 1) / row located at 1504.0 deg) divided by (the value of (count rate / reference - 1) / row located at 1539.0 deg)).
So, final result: 0.7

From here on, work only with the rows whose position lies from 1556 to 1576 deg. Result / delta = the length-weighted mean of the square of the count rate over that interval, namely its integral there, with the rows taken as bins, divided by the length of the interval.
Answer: 24.1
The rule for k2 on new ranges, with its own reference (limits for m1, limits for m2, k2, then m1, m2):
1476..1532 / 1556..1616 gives 0.015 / 3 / 4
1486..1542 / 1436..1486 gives 0.030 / 3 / 2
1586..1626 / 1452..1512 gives 0.020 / 3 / 3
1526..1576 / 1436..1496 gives 0.013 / 2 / 3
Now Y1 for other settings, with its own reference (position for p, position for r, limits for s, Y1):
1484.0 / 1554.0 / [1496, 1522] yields 2043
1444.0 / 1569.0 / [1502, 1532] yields 4441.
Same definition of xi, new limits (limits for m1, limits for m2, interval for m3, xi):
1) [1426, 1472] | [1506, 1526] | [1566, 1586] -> 0.6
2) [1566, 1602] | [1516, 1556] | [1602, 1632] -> 1.0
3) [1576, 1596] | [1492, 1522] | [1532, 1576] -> 0.7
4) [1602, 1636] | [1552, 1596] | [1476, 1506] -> 0.8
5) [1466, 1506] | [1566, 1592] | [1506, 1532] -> 2.7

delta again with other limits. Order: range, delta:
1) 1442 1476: 22.5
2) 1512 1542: 24.7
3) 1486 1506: 23.9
